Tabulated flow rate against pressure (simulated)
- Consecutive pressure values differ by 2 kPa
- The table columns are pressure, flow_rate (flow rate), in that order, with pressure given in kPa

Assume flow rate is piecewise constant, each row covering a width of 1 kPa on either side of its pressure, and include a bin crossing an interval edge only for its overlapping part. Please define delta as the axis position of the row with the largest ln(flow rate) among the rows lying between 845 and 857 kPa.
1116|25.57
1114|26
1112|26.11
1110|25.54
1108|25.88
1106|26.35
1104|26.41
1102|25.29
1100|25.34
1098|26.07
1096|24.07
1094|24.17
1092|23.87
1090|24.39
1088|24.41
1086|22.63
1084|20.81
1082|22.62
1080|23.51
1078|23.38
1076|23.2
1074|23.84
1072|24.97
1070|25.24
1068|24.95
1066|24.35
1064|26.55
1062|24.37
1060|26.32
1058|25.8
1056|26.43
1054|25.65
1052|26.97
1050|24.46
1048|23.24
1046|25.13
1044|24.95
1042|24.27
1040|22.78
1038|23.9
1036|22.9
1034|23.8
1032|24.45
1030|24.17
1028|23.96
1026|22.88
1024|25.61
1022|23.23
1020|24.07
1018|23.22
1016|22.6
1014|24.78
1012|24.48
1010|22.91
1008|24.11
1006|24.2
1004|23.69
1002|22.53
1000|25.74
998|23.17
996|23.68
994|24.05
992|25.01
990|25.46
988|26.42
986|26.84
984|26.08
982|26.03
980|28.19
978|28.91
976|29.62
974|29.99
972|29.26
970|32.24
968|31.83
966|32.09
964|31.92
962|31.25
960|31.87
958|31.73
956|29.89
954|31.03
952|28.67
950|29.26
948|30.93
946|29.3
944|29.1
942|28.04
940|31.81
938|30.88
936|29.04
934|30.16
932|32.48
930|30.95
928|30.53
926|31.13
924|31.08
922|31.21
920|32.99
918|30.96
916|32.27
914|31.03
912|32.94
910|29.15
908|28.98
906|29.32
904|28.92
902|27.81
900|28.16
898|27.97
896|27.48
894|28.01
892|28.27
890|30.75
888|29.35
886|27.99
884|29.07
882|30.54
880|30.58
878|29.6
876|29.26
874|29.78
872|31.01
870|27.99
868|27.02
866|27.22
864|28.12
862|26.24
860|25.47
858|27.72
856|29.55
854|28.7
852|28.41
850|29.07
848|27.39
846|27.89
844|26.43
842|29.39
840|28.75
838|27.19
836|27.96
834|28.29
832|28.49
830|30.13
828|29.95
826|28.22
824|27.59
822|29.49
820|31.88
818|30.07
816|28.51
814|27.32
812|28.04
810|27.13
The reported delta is 856 kPa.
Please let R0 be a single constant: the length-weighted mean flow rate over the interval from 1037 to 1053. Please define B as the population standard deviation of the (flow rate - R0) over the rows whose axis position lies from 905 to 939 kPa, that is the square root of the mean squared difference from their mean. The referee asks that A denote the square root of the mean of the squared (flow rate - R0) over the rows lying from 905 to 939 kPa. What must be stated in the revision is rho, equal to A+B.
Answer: 7.8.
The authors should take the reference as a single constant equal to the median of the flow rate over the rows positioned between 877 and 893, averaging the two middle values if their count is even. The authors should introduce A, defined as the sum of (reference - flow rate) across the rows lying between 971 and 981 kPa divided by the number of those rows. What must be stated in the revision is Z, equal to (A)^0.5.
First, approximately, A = 0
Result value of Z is 0.5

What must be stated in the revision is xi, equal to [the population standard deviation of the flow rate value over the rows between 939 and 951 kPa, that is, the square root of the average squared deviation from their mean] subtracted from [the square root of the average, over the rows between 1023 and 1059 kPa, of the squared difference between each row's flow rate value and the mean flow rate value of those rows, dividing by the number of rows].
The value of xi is -0.1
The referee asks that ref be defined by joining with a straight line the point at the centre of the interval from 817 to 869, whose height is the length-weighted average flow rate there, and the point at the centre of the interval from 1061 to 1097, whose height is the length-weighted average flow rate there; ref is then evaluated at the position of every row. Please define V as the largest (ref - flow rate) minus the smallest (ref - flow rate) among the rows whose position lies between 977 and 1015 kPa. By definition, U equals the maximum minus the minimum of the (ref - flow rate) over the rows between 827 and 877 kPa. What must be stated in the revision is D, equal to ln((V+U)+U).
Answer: 2.86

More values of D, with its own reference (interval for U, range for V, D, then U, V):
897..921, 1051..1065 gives 2.60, 5.5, 2.4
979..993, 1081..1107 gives 2.48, 3.0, 6.0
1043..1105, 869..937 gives 2.88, 6.0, 6.0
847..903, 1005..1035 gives 2.70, 5.8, 3.2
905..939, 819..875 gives 2.66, 4.2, 5.8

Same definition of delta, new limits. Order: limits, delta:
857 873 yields 872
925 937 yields 932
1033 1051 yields 1046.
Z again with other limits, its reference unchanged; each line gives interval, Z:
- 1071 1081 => 2.4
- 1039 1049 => 2.3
